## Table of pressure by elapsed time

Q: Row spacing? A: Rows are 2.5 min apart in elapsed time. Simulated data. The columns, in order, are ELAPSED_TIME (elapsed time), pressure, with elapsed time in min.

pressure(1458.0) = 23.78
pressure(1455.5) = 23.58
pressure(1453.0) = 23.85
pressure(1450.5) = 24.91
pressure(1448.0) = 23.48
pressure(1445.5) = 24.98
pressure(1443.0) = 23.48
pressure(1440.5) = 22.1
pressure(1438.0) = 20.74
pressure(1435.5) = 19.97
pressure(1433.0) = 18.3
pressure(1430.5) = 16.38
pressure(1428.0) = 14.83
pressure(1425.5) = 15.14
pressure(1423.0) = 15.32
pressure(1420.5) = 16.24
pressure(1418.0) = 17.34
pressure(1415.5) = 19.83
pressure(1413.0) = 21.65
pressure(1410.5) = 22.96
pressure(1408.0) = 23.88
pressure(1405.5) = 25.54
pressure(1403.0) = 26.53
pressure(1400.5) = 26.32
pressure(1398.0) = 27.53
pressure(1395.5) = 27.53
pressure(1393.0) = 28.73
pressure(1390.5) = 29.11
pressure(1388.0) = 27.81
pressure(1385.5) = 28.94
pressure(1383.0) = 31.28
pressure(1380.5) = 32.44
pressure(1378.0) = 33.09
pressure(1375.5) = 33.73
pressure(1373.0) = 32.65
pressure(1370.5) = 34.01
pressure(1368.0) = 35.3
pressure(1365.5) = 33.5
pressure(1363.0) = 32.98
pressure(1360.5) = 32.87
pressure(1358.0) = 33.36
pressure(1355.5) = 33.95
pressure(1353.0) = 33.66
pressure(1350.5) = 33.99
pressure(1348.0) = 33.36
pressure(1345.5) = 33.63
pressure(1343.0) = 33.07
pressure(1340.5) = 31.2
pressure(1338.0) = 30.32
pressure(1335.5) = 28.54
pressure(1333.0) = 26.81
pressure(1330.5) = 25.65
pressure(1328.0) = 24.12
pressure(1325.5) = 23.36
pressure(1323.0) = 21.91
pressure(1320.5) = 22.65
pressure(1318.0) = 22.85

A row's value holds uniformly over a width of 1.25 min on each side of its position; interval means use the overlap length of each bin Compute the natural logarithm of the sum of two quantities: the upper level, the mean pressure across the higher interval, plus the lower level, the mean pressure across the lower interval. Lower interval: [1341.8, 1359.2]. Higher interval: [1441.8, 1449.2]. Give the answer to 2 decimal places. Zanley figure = 4.05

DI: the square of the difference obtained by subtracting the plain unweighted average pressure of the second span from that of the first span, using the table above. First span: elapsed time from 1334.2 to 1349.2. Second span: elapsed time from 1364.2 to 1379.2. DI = 4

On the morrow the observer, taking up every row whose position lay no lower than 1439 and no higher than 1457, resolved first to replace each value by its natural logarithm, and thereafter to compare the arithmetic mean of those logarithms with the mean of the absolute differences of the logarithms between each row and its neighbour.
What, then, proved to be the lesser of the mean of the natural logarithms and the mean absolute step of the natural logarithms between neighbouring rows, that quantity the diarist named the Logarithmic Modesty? 0.05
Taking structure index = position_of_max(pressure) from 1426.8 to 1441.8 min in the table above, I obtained 1440.5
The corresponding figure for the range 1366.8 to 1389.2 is 1368.0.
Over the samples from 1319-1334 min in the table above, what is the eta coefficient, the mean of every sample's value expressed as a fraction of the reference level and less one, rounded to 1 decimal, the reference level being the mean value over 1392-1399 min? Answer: -0.1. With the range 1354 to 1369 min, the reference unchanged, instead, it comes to 0.2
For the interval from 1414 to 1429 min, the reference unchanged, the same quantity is -0.4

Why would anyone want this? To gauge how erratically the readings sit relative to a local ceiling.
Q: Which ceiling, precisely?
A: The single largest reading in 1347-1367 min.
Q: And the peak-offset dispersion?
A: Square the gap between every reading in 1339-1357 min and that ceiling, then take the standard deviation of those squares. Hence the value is 3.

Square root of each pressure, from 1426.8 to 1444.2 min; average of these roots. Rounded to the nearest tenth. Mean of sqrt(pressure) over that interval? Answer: 4.4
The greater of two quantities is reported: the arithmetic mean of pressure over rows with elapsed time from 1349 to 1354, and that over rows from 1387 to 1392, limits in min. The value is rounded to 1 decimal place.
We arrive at 33.8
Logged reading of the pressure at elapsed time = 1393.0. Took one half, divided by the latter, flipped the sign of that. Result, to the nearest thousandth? -0.017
